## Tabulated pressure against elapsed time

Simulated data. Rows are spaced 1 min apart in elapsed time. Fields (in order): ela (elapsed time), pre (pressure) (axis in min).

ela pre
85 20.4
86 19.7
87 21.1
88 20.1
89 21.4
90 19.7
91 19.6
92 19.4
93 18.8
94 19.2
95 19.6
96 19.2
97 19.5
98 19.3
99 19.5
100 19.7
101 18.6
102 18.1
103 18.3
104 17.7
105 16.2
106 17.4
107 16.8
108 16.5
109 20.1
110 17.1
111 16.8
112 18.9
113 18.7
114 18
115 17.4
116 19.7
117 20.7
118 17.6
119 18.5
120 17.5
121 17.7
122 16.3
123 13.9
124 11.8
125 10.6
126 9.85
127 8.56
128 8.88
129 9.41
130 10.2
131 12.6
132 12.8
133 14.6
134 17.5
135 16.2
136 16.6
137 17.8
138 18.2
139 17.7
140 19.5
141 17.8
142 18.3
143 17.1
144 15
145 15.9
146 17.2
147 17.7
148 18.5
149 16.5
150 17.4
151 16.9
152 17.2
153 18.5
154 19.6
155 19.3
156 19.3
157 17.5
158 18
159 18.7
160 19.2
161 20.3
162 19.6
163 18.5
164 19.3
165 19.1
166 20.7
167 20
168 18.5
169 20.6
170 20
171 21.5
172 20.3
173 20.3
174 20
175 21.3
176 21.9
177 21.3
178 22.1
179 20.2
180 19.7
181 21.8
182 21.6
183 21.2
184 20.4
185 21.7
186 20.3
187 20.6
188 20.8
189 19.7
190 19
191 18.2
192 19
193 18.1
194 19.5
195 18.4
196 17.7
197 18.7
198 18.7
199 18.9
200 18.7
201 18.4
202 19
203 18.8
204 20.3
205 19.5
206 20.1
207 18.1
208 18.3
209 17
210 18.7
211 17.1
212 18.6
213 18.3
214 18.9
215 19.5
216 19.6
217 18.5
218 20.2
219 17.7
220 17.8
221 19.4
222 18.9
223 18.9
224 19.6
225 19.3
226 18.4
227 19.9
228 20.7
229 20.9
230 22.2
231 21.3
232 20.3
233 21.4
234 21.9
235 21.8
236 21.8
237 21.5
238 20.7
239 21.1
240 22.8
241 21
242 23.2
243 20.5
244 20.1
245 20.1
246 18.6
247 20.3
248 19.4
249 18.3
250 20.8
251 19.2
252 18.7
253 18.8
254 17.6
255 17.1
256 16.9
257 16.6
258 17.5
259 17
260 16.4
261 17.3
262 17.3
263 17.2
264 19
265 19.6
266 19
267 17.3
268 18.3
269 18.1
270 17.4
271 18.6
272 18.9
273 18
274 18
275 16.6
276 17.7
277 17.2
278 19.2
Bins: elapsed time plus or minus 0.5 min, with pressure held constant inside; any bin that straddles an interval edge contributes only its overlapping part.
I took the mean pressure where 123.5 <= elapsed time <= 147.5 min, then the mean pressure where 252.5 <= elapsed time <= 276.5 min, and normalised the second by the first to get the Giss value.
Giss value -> 1.21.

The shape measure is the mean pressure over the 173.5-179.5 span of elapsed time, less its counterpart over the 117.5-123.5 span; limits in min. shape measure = 4.2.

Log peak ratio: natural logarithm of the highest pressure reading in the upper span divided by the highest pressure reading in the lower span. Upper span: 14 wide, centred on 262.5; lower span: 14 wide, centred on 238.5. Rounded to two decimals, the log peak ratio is -0.17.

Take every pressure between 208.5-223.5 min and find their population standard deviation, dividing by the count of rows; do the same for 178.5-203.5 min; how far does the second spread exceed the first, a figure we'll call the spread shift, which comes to 0.30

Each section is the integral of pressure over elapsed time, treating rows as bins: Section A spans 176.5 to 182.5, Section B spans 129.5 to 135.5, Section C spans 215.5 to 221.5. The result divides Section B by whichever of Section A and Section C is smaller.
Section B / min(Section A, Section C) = 0.74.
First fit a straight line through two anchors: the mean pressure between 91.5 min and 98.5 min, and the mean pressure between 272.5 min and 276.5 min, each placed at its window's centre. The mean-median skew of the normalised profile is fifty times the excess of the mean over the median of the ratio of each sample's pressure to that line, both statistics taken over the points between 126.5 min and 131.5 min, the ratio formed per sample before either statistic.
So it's 1.4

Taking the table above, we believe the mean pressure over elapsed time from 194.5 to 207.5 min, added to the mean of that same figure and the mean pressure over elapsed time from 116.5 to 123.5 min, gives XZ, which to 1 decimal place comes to 37.0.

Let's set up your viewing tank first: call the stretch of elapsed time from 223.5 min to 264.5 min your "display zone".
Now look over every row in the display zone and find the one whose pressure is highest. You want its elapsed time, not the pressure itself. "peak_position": 242 min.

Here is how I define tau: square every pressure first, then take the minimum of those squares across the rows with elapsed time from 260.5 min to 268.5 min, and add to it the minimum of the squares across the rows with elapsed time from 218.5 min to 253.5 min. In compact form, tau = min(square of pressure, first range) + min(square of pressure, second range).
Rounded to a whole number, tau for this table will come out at 609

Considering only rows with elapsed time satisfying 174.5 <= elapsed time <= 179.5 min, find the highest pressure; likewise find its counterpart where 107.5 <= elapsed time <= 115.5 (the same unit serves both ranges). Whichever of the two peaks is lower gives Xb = 20.1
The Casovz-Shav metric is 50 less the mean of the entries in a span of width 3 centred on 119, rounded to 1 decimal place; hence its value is 32.1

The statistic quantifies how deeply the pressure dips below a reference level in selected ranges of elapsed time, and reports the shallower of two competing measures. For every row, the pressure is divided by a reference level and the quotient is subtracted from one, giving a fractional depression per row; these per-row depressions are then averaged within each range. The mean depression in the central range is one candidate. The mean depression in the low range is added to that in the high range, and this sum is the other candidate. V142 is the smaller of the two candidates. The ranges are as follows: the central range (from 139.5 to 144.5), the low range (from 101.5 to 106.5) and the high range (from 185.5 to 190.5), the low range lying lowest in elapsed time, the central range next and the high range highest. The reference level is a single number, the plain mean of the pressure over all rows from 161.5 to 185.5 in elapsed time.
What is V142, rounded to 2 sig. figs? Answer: 0.14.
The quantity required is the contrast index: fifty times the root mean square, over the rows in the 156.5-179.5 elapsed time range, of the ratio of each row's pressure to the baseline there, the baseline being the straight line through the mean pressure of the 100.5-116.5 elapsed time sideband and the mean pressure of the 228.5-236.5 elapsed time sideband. 51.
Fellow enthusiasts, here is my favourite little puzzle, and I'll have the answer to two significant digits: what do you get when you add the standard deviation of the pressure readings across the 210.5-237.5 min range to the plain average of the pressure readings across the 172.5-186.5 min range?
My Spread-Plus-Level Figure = 22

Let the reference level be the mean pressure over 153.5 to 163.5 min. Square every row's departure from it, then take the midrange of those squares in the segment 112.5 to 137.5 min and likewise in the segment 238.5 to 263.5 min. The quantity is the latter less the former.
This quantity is -46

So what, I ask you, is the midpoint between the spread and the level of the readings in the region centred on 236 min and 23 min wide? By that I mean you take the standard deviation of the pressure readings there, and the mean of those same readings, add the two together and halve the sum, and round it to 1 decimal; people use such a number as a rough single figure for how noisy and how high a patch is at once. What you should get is 11.0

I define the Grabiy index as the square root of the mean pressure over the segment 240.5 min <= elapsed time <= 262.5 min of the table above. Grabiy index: 4.33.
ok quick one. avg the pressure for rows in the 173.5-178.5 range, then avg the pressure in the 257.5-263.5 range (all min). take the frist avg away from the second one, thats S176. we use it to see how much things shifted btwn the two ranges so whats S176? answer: -4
